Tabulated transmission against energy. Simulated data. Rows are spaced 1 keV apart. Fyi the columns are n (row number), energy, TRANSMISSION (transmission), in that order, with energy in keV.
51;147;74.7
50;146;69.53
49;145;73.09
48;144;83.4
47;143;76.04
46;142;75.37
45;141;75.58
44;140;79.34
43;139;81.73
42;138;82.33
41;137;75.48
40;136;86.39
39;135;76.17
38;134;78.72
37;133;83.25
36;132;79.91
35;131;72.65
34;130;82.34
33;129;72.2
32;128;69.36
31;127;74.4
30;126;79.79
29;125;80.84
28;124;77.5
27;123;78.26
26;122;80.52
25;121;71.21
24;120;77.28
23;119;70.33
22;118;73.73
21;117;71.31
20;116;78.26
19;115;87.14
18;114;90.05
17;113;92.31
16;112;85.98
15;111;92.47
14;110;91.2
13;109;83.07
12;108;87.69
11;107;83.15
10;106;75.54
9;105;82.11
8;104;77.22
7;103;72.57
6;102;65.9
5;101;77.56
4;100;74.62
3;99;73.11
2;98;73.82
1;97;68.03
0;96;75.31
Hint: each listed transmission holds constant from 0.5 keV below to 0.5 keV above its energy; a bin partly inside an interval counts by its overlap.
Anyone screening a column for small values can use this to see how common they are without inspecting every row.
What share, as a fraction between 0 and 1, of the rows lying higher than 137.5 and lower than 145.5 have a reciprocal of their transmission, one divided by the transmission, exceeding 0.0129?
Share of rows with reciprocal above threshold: 0.50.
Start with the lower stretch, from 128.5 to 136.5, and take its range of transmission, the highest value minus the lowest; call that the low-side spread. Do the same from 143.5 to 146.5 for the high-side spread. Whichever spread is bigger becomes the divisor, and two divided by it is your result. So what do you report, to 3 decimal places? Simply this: 0.141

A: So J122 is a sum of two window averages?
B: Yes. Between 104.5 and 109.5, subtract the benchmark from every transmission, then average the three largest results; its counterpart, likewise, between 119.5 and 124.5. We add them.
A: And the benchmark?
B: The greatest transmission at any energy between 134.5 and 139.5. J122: -9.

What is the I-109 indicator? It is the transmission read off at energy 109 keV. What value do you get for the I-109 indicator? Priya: 83.07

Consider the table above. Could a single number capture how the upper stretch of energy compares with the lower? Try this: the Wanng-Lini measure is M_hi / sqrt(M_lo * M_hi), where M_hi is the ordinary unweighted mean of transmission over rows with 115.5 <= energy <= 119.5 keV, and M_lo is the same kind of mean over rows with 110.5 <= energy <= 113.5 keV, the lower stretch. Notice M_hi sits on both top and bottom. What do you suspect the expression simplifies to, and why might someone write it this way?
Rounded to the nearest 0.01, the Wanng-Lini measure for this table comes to 0.90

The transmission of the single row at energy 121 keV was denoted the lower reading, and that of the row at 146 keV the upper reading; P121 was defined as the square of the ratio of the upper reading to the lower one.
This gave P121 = 0.95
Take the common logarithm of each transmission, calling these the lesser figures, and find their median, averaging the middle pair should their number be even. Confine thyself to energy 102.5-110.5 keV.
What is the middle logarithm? 1.92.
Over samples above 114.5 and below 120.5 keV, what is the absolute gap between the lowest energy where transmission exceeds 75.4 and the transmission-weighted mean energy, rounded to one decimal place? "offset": 2.4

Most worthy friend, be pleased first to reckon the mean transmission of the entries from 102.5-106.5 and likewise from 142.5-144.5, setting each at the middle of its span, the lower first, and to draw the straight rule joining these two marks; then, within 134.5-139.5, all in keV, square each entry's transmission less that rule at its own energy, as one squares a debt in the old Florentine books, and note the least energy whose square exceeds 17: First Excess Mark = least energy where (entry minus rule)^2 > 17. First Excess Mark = 136 keV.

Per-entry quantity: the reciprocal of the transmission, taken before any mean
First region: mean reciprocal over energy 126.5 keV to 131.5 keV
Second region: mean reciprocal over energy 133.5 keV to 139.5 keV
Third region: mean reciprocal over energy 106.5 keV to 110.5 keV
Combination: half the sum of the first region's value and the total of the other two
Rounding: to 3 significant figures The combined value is 0.0188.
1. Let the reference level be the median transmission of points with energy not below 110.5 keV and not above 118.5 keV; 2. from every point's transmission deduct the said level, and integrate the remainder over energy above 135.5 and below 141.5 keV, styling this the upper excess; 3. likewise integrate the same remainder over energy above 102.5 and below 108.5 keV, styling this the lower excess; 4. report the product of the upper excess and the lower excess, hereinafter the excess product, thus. 1582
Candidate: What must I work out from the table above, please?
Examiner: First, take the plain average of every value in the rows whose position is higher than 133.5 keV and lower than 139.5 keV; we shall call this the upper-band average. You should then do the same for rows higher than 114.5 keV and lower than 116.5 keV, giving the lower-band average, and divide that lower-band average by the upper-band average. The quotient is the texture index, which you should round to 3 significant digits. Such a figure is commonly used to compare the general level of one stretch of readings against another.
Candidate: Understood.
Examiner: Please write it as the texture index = 1.03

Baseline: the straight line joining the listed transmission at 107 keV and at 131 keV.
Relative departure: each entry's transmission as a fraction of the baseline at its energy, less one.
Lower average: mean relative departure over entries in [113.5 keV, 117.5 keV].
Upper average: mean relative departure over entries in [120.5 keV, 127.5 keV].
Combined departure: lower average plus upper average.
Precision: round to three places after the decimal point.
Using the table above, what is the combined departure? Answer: 0.052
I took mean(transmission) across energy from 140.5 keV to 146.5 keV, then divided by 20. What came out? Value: 3.78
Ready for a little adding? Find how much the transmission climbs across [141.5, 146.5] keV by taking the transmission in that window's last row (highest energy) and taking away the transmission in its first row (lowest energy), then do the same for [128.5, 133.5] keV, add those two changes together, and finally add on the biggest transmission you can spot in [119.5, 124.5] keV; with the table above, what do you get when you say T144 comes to 86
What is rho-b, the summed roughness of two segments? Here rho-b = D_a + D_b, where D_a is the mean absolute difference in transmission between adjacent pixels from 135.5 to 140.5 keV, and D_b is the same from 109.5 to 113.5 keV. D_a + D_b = 9.9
